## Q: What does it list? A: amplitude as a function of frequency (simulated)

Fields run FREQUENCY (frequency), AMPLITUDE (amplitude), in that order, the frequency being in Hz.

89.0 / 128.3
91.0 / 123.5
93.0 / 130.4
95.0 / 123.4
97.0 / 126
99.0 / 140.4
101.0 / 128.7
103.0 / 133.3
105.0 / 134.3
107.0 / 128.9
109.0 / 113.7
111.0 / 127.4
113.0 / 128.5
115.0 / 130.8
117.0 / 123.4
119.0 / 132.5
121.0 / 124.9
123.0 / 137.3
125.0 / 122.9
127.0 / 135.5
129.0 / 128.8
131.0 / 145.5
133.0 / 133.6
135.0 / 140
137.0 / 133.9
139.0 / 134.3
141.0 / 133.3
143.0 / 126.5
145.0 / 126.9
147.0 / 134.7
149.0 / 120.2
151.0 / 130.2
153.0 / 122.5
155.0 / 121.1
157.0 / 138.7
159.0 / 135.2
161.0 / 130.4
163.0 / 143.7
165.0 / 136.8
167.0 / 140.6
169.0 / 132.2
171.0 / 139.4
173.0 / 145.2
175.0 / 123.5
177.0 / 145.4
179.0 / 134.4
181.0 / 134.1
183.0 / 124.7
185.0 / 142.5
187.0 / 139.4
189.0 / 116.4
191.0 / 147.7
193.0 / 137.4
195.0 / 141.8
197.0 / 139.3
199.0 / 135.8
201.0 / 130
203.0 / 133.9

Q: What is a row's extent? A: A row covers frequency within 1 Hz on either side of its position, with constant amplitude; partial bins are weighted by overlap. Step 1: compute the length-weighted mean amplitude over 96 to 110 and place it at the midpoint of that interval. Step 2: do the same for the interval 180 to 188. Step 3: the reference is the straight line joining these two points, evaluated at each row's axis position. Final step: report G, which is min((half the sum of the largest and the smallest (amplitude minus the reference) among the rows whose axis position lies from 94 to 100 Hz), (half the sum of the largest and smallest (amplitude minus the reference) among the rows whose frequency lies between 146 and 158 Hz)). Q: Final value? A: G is -3.5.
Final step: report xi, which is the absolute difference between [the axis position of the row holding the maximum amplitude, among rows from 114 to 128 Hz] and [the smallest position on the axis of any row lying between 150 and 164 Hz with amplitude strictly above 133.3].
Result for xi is 34 Hz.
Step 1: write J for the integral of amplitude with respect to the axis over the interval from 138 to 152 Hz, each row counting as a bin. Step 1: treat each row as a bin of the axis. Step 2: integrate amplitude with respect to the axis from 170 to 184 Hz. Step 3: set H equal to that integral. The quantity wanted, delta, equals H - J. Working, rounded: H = 1893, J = 1812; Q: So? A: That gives 81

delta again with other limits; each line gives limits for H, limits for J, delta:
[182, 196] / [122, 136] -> 13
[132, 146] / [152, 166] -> 0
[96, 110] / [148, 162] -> 14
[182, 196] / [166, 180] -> -22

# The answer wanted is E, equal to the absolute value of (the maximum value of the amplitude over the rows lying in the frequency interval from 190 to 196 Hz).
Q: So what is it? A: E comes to 148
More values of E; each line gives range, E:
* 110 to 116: 131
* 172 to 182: 145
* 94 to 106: 140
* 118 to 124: 137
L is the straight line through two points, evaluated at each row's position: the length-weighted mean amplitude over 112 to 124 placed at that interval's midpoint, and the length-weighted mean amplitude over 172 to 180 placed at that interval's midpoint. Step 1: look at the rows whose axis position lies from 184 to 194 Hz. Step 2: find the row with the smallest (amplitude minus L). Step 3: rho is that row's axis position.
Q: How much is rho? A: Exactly 189.0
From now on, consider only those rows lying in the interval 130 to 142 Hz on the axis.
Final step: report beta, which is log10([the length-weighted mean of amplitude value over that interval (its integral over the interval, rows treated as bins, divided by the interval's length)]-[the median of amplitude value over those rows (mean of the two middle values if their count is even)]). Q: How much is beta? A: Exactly 0.4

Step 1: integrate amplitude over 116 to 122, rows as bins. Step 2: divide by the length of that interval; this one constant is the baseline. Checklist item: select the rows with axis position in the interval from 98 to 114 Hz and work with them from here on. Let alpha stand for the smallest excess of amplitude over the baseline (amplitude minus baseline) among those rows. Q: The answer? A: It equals -13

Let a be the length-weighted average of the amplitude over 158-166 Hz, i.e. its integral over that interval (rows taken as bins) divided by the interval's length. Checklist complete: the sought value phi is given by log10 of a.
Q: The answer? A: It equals 2.14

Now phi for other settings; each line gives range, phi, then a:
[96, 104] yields 2.12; 132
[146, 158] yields 2.11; 128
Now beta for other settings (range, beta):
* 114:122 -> -1.3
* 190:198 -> 0.0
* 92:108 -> 0.0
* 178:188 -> -0.2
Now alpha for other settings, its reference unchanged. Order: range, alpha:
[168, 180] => -3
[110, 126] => -4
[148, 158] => -7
